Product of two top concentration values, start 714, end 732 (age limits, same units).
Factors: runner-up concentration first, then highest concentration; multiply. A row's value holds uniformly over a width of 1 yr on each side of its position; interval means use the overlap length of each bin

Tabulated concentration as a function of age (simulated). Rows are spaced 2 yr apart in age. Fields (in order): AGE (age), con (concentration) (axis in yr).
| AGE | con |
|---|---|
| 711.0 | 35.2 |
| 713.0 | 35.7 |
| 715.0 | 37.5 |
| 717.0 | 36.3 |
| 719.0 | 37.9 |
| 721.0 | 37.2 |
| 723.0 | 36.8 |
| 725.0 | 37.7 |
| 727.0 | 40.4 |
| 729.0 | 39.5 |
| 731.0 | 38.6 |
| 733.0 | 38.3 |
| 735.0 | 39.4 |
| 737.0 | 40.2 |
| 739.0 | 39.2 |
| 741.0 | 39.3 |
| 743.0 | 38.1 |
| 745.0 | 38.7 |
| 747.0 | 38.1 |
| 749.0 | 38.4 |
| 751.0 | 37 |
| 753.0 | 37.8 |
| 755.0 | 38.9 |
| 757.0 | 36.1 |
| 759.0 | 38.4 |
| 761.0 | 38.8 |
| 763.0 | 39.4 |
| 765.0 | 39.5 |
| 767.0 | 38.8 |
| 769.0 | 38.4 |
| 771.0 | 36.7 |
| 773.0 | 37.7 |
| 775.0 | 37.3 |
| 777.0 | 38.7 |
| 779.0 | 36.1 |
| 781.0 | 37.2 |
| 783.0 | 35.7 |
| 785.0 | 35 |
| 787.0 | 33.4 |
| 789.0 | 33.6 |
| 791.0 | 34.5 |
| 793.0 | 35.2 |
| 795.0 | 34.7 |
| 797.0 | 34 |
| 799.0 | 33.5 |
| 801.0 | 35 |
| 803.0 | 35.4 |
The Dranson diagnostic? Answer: 1596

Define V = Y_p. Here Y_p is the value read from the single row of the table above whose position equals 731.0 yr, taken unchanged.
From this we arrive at 38.6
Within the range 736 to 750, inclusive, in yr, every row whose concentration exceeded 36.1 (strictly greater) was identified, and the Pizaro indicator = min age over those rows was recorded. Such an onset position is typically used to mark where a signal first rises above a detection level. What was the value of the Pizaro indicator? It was 737.0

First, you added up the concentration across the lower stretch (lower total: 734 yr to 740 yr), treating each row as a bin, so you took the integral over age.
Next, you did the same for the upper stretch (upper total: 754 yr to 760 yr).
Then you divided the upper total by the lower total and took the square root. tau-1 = 0.98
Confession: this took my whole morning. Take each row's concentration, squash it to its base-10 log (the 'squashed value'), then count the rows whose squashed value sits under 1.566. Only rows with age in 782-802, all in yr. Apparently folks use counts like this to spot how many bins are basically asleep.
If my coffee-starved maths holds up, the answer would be 10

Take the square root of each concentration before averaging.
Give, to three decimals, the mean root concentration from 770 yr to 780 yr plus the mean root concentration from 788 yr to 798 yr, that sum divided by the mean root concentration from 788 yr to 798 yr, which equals 2.041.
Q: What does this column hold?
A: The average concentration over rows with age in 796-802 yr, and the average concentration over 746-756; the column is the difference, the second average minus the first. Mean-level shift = 3.9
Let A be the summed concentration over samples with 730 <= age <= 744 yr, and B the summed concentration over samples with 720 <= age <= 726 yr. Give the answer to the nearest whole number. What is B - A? -161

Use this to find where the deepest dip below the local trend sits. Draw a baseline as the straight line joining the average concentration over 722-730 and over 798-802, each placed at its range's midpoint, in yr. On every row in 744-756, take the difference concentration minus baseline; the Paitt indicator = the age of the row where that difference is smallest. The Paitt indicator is 751.0 yr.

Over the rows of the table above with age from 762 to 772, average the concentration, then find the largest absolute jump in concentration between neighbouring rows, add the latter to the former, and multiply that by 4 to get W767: 161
